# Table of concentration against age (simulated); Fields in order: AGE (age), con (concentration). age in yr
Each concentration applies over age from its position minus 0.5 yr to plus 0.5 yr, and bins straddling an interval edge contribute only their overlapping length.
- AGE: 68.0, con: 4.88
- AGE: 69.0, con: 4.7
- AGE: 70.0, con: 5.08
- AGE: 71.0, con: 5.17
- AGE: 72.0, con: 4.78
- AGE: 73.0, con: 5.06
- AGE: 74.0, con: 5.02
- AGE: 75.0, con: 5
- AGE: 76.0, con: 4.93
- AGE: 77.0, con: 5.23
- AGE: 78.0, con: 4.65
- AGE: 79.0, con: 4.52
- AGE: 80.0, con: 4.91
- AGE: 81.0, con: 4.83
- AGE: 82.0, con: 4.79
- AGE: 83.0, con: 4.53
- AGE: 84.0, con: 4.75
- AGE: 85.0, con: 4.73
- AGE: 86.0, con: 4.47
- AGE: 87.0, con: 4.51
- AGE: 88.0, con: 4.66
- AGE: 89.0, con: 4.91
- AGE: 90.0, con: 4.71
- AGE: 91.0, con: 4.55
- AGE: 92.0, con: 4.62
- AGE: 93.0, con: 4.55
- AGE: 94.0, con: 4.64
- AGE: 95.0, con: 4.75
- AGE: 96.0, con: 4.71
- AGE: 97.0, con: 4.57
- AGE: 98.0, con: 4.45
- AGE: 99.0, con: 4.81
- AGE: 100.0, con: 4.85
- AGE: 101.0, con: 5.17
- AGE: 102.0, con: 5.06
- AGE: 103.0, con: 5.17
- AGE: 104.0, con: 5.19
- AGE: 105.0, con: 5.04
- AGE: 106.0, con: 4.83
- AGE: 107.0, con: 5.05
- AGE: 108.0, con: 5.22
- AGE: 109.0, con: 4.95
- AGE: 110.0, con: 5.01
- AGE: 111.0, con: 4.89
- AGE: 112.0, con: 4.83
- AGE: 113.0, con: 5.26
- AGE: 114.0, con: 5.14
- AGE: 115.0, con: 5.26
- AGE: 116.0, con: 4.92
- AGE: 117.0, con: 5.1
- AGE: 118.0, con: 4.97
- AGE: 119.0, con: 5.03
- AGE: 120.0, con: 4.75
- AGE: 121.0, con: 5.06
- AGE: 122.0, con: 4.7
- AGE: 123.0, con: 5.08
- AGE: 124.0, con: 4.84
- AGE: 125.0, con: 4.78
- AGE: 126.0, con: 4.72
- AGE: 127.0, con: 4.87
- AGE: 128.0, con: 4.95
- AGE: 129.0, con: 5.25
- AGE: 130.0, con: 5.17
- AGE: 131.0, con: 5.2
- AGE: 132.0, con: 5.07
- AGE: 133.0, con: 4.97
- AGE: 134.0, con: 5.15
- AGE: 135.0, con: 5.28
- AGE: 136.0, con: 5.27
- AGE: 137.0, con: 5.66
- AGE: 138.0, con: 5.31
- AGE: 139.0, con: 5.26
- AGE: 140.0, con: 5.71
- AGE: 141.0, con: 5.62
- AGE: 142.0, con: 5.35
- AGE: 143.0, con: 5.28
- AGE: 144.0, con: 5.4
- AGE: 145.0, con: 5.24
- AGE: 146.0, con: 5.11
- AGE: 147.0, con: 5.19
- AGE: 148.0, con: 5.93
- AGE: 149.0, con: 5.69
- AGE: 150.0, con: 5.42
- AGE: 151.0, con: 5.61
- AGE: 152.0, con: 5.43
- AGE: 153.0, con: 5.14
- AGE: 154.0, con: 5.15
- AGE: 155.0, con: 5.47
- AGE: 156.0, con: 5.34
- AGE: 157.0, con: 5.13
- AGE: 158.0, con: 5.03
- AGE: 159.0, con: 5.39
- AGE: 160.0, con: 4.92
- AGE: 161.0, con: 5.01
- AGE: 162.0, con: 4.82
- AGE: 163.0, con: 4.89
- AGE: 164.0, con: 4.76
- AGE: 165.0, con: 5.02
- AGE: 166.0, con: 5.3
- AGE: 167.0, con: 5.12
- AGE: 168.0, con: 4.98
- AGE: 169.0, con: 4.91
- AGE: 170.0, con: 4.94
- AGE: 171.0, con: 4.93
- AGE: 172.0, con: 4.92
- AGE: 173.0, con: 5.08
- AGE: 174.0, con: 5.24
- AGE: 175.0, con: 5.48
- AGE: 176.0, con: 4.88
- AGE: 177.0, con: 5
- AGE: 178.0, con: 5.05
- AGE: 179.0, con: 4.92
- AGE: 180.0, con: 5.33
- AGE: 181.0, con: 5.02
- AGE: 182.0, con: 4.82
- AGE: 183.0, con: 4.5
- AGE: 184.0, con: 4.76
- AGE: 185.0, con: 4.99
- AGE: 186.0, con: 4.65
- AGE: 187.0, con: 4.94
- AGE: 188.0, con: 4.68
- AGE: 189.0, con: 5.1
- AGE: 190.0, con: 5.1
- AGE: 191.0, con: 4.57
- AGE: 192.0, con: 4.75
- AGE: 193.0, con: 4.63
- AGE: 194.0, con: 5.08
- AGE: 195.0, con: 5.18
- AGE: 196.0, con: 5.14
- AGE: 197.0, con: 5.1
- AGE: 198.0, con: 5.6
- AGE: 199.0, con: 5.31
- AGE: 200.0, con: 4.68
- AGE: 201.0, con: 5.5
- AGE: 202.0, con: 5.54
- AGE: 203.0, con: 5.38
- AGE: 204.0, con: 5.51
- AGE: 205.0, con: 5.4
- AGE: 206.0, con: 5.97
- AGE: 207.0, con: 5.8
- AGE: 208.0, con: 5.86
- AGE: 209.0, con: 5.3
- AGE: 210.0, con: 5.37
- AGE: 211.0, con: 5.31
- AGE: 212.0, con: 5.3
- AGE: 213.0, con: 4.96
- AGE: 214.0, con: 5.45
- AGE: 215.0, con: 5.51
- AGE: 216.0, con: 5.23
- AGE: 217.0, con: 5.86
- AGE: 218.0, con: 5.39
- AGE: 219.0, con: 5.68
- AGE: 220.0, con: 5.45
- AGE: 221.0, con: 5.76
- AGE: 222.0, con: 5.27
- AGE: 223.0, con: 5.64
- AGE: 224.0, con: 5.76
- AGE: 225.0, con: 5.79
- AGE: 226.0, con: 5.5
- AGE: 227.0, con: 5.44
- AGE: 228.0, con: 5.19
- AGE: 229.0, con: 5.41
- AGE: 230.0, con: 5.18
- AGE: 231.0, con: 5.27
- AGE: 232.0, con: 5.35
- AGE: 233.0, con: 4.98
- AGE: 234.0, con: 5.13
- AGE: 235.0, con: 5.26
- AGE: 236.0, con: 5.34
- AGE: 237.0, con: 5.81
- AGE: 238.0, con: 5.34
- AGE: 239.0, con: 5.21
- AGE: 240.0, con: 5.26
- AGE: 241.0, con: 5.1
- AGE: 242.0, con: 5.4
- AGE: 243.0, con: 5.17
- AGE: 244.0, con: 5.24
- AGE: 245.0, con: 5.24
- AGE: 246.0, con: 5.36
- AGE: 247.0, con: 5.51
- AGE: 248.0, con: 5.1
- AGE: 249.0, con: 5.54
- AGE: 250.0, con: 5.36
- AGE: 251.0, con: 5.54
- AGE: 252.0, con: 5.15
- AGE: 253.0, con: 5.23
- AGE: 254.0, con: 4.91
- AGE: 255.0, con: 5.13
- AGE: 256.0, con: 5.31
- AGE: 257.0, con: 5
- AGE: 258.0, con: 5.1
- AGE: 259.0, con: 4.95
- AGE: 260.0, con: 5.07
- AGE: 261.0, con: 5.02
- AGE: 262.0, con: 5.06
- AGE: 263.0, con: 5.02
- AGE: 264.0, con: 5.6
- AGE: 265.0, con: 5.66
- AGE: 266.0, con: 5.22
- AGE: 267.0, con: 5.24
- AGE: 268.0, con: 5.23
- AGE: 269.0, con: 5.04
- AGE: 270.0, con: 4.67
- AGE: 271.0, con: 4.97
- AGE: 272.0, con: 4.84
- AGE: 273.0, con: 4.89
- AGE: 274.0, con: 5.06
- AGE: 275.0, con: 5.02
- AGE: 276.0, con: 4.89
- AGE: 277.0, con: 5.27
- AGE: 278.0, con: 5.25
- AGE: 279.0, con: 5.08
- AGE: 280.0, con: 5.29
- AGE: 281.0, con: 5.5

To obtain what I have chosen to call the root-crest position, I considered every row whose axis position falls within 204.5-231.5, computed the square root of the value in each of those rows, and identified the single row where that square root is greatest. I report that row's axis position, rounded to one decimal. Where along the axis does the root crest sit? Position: 206.0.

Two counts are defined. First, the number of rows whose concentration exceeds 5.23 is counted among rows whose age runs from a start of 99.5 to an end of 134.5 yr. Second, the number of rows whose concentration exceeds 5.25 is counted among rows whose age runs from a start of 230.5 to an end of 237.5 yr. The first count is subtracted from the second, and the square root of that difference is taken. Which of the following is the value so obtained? 1.4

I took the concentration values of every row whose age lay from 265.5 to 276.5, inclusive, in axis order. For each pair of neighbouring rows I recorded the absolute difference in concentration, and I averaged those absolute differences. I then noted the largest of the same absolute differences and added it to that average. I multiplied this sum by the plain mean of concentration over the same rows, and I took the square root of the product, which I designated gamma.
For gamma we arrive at 1.60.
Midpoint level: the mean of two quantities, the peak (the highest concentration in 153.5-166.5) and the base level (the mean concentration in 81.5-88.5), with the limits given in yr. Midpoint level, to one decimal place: 5.1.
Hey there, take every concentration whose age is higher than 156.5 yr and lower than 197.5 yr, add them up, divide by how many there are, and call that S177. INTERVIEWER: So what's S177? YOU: 4.98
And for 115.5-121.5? 4.97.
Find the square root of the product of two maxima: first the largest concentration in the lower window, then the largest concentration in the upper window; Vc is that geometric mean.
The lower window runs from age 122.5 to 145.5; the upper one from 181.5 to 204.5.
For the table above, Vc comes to 5.7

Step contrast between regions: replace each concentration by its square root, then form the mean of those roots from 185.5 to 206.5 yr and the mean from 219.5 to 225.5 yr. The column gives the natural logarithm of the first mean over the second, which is -0.05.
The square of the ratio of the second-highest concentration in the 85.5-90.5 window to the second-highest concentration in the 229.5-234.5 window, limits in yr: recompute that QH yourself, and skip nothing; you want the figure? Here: 0.80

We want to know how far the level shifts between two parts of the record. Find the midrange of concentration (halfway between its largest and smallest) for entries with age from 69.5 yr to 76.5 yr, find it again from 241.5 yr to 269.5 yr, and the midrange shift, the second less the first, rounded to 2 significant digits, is 0.31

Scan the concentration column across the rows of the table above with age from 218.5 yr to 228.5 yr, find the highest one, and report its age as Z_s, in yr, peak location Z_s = 225.0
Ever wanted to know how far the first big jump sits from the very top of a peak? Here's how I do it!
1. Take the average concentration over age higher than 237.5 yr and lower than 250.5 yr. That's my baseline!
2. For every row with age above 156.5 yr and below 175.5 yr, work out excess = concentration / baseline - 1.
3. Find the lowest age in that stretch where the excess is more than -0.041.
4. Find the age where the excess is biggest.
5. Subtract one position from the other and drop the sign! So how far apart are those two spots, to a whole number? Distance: 18 yr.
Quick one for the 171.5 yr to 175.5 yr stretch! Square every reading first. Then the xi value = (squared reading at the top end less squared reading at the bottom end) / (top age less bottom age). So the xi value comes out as 1.9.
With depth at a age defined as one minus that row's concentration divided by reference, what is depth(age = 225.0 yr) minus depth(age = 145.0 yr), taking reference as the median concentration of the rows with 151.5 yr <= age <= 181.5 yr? -0.11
